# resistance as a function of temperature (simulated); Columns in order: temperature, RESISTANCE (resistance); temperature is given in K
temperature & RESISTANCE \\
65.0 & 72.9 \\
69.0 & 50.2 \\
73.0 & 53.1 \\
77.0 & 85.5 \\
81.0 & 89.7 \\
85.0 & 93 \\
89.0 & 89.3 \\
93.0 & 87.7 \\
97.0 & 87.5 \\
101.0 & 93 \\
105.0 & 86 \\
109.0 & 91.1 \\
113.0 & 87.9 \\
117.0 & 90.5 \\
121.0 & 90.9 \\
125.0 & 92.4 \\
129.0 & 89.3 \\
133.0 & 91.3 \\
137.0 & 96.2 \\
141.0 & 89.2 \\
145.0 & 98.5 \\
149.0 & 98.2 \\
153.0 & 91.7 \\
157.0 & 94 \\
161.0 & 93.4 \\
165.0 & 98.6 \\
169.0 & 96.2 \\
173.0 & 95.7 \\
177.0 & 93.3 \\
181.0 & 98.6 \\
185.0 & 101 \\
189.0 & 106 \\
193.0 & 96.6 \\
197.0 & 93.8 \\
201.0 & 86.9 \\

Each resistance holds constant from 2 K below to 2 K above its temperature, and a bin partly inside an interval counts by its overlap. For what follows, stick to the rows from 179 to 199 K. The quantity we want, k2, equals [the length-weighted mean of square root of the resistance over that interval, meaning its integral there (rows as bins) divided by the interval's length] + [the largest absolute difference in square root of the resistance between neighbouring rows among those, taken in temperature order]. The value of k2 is 10.4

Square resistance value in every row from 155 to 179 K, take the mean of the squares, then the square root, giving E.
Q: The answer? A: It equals 95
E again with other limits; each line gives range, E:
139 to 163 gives 94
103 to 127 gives 90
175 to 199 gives 98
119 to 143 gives 92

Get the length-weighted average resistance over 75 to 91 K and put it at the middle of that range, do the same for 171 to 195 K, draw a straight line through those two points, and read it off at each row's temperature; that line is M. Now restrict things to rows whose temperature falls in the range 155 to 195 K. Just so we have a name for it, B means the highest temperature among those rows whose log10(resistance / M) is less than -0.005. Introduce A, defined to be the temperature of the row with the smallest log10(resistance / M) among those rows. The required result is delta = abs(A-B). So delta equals 16 K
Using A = 177.0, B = 193.0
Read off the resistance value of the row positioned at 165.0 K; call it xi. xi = 98.6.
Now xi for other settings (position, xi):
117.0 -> 90.5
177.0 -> 93.3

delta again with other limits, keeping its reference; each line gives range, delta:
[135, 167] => 20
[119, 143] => 0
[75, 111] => 0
